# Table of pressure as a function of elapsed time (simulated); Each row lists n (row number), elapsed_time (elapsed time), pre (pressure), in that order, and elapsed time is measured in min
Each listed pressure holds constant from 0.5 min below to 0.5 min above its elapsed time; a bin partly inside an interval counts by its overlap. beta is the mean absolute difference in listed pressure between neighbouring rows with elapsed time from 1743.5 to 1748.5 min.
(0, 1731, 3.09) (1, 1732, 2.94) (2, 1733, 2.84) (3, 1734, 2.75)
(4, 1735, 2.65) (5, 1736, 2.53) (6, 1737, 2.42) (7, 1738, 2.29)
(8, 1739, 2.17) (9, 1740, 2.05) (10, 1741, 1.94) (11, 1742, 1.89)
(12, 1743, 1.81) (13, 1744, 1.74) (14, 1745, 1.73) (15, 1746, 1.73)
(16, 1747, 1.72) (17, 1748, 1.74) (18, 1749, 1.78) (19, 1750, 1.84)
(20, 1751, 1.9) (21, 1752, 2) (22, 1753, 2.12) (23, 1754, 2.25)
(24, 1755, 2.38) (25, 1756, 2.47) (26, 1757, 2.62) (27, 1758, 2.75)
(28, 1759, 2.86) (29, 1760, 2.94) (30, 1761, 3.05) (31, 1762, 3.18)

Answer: 0.010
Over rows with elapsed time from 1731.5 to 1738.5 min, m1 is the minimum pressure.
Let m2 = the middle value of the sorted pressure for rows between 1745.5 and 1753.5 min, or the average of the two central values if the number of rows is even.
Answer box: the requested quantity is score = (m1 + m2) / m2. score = 2.3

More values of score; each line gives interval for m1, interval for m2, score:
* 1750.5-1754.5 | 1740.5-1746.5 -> 2.1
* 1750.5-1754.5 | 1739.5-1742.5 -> 2.0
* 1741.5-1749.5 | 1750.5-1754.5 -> 1.8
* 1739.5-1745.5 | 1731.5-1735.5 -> 1.6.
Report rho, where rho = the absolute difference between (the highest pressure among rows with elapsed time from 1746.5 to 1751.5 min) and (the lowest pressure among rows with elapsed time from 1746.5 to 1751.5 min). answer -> 0.18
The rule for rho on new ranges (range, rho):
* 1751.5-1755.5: 0.38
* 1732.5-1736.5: 0.31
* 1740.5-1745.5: 0.21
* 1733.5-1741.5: 0.81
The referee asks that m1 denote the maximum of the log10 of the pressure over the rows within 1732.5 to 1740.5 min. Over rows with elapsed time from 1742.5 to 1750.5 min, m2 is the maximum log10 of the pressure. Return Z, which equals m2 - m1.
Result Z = -0.19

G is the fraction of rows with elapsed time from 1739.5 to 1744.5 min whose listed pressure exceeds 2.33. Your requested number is 0.00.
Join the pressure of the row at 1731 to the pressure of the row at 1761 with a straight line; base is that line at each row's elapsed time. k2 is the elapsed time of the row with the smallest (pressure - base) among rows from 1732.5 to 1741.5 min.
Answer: 1741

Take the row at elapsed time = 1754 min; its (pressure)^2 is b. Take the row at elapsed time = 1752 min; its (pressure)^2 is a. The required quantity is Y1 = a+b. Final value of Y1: 9.1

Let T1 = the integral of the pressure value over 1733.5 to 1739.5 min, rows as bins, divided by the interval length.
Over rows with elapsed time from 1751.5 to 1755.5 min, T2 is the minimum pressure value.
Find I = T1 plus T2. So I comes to 4.47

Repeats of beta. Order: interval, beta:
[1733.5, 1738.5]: 0.115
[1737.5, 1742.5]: 0.100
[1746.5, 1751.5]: 0.045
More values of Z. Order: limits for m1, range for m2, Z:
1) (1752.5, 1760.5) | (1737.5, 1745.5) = -0.11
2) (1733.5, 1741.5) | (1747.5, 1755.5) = -0.06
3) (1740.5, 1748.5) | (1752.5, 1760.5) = 0.18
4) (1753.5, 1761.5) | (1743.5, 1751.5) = -0.21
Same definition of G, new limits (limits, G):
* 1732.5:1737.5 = 1.00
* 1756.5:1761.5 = 1.00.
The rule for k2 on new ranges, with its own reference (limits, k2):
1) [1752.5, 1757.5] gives 1753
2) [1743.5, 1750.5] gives 1747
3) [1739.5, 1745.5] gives 1745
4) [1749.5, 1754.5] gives 1750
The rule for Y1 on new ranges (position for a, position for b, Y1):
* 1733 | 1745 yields 11.1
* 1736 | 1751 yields 10.0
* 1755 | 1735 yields 12.7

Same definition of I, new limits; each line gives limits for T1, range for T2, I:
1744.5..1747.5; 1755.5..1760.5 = 4.20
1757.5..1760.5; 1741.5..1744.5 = 4.59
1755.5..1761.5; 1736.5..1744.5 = 4.52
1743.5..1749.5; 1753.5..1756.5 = 3.99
